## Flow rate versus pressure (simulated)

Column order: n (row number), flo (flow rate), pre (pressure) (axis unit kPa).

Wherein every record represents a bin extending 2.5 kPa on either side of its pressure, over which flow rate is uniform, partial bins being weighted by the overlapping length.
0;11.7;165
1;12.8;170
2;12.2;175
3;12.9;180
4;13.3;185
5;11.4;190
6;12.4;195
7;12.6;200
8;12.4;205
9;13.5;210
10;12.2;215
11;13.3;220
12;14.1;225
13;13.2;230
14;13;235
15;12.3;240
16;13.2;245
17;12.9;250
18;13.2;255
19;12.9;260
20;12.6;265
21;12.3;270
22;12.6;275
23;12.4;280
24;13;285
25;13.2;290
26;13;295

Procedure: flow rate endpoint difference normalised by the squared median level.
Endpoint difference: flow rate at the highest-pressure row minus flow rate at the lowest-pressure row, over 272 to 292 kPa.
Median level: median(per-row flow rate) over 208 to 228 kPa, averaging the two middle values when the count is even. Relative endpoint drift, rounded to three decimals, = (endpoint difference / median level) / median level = 0.003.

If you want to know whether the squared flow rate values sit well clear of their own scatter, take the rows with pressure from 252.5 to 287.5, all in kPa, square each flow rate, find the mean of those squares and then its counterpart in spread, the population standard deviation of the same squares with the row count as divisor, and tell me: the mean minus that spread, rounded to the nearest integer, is 154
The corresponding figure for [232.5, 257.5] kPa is 159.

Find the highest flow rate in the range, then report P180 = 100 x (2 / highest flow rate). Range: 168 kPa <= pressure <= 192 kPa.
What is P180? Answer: 15.0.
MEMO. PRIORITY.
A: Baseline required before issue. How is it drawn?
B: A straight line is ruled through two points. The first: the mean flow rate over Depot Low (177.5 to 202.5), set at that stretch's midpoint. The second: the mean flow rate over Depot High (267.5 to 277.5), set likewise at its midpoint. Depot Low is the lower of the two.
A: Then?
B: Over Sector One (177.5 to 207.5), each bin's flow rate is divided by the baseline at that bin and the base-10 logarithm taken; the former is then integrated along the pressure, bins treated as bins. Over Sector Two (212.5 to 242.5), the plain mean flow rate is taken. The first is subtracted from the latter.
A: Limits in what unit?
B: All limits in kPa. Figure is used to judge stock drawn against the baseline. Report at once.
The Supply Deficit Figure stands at 13.05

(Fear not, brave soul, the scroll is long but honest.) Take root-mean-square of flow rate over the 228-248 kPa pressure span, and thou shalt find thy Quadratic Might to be 12.9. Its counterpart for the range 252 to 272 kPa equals 12.8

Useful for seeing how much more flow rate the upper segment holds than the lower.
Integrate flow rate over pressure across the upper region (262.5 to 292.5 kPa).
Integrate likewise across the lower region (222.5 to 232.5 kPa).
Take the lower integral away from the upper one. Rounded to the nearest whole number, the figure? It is 244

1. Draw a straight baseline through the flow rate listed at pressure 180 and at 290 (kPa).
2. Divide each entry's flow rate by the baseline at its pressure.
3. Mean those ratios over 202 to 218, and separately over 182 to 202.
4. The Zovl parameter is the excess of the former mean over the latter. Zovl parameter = 0.018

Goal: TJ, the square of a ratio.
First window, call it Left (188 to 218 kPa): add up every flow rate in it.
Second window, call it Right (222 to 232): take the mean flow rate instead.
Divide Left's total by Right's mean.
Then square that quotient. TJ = 30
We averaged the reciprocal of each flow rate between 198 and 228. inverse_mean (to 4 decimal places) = 0.0770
